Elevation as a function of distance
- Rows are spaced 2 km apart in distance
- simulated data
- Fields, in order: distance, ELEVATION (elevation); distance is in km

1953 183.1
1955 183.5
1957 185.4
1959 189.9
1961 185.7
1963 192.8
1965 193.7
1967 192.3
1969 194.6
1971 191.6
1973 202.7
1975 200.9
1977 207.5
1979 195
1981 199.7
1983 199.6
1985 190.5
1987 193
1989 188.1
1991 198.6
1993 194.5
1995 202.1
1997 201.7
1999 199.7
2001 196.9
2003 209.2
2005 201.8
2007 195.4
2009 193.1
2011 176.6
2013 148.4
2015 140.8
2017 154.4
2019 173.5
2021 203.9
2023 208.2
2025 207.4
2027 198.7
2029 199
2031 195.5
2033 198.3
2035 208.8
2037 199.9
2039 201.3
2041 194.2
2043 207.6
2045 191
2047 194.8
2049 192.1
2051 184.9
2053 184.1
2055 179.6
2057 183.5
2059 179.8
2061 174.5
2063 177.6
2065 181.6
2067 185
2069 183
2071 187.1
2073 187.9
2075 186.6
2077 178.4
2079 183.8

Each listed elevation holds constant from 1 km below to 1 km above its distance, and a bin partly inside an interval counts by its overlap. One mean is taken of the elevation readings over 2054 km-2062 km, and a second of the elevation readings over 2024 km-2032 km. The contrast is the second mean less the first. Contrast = 20.8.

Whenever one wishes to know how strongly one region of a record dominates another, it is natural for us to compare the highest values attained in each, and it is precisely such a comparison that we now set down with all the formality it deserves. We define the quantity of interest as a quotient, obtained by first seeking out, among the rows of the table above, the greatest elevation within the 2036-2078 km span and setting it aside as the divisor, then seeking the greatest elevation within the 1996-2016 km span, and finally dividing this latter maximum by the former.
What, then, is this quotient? 1.01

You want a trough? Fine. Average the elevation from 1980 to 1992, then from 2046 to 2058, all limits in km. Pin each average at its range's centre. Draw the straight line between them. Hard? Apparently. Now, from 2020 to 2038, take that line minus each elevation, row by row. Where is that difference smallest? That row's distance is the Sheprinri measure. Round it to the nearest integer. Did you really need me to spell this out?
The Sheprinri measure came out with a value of 2035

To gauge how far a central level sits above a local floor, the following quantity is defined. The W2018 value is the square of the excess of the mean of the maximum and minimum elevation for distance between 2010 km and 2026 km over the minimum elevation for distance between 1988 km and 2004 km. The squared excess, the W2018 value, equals 185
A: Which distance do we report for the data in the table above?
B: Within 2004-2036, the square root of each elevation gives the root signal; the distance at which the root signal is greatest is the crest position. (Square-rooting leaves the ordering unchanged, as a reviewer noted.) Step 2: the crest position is 2035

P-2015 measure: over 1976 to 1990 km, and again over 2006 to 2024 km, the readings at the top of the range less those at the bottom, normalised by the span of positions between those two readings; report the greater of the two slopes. 0.8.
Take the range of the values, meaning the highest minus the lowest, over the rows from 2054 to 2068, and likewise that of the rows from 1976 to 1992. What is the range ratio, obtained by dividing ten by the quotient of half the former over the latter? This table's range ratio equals 37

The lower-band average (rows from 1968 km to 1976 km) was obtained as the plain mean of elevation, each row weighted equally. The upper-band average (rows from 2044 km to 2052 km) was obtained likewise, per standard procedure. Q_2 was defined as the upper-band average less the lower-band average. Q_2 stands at -7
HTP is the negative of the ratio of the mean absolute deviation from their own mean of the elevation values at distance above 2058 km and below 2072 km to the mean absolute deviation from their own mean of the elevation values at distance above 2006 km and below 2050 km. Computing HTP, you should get -0.24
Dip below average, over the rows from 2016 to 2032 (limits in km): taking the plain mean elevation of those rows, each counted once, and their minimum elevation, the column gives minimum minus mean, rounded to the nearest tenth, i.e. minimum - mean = -38.2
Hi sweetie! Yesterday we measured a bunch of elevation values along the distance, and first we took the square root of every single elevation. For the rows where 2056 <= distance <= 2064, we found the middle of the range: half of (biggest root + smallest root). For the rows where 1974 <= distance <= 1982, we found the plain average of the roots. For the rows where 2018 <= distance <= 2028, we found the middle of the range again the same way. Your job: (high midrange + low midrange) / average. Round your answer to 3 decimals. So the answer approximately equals 1.918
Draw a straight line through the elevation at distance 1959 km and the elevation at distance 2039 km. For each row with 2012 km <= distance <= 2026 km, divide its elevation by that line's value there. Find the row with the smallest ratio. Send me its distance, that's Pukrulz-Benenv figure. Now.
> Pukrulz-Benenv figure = 2015 km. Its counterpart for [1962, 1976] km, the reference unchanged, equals 1971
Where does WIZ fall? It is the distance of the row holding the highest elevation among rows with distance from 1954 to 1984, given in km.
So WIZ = 1977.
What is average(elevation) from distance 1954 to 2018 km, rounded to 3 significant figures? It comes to 191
